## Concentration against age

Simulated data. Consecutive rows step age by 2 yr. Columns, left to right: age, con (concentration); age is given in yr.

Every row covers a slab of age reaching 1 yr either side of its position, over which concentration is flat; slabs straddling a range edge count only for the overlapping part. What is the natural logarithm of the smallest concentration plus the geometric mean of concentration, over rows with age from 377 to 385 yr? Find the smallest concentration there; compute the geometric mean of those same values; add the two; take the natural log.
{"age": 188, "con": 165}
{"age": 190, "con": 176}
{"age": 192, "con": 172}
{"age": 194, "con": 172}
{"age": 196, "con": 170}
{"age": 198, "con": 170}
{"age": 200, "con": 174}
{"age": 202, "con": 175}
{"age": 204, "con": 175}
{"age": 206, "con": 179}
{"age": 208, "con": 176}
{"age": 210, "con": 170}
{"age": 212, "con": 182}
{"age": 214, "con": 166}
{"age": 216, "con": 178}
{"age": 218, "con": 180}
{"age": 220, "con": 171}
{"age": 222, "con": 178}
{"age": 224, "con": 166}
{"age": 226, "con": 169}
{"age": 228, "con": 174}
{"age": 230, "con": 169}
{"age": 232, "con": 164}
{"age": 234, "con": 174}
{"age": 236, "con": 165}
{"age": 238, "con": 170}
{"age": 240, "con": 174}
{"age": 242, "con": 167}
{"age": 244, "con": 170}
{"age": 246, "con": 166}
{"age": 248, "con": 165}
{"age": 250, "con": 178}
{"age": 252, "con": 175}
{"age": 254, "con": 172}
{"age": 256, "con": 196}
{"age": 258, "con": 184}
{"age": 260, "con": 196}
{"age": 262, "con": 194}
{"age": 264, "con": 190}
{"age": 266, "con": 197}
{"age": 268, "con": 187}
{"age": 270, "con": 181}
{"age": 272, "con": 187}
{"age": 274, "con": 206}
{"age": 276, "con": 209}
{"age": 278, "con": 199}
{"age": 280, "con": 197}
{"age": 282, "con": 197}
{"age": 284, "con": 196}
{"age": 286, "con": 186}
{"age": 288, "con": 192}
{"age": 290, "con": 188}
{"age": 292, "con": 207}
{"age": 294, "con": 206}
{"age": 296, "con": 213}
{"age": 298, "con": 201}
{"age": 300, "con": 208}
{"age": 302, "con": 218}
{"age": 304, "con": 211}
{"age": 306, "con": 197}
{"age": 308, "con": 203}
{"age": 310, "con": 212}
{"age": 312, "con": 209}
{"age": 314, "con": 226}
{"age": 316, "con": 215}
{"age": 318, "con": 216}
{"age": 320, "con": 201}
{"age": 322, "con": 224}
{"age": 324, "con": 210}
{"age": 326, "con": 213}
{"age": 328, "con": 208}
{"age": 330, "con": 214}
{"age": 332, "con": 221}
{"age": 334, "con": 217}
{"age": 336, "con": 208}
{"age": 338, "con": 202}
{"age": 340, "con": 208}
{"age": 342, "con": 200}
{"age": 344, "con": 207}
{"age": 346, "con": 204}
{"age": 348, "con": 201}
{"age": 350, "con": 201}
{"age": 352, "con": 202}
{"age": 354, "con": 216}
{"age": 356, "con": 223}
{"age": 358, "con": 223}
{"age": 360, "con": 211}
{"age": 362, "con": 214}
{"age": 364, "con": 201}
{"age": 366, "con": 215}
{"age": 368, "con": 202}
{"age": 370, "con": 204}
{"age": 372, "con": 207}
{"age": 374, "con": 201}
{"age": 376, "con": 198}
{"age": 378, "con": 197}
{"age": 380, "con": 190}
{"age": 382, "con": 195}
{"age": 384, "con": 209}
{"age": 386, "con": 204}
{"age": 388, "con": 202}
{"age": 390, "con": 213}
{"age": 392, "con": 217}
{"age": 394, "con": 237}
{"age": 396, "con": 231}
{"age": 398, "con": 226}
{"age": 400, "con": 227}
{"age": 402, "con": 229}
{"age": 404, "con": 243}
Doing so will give 5.96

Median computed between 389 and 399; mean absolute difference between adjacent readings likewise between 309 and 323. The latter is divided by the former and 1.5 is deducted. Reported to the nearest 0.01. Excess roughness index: -1.45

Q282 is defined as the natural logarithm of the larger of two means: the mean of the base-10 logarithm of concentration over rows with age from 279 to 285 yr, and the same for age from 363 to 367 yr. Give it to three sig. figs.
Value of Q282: 0.841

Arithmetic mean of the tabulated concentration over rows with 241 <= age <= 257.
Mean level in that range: 174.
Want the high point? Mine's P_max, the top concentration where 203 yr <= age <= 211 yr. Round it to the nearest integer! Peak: 179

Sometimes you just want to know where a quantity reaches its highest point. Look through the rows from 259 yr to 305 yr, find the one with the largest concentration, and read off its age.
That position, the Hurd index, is 302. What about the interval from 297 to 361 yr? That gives 314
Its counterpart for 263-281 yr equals 276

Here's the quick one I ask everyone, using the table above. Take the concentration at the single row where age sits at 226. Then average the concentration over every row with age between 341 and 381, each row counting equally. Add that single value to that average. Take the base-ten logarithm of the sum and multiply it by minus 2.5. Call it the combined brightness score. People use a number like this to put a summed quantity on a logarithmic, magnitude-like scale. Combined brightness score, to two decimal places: -6.43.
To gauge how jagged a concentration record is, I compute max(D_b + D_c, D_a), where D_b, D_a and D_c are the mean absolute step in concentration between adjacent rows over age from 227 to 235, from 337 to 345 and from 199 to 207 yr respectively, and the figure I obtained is 8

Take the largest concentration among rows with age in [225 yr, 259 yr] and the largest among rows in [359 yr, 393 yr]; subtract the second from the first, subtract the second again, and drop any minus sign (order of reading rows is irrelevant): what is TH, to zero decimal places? 238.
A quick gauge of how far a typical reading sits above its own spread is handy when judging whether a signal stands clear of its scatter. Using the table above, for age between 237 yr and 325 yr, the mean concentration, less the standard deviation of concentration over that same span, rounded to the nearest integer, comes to 179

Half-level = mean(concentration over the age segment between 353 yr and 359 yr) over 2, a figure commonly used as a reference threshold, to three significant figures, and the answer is 110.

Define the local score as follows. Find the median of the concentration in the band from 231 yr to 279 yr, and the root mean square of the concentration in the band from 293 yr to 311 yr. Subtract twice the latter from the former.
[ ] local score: -236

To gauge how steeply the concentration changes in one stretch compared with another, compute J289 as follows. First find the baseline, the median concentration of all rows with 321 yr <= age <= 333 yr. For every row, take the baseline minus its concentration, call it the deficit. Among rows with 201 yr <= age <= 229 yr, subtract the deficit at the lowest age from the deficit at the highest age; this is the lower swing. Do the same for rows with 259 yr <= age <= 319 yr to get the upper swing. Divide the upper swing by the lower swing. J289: -20.0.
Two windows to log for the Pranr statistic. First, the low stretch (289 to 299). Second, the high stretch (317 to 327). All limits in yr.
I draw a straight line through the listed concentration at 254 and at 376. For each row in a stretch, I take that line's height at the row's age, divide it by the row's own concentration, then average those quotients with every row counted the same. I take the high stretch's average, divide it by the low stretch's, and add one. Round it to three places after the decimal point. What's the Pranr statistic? 1.985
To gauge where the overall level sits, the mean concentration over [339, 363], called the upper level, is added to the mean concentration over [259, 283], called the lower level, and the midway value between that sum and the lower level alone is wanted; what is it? 300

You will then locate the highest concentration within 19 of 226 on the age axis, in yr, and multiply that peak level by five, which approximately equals 910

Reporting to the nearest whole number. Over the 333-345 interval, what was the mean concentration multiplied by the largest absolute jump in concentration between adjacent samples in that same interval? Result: 1863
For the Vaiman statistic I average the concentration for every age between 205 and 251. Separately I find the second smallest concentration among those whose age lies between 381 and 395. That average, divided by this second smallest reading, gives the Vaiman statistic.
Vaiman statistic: 0.85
